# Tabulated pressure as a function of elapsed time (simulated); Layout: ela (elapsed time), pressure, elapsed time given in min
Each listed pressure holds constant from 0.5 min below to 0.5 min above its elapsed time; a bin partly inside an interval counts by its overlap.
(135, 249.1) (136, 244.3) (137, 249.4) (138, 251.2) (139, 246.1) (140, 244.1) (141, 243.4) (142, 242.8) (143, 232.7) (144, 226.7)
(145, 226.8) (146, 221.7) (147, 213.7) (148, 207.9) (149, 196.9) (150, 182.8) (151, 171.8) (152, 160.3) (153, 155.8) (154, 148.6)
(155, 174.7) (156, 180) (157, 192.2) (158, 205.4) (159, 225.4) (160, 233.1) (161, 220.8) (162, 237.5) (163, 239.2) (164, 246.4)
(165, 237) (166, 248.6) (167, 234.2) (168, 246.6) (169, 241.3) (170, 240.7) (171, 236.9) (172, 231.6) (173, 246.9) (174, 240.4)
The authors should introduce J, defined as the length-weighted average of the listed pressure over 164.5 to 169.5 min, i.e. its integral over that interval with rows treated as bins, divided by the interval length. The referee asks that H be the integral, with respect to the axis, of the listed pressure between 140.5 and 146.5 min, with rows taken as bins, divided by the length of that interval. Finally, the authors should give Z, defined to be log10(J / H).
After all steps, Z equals 0.02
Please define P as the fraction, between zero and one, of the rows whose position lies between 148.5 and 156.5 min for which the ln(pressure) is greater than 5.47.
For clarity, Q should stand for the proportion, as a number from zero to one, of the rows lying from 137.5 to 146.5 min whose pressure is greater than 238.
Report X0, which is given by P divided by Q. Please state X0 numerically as 0.0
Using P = 0.00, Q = 0.56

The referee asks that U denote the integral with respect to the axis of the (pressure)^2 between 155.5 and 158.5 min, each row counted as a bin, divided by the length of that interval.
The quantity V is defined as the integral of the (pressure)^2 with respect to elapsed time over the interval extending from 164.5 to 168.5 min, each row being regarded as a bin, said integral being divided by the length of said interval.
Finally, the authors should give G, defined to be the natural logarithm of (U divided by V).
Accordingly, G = -0.5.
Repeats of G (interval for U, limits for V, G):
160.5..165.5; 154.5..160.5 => 0.3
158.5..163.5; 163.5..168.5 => -0.1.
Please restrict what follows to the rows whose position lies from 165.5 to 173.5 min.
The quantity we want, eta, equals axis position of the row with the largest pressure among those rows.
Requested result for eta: 166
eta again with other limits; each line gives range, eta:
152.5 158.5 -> 158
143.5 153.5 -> 145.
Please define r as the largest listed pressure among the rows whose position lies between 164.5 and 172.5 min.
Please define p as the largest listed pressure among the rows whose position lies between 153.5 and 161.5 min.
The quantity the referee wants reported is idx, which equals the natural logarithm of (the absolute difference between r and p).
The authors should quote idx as 2.7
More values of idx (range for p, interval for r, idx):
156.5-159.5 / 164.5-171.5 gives 3.1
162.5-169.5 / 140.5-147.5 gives 1.6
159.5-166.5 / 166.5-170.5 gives 0.7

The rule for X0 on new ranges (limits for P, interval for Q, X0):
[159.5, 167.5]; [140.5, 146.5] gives 1.5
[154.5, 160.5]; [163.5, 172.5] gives 0.0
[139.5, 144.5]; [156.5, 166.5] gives 2.0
